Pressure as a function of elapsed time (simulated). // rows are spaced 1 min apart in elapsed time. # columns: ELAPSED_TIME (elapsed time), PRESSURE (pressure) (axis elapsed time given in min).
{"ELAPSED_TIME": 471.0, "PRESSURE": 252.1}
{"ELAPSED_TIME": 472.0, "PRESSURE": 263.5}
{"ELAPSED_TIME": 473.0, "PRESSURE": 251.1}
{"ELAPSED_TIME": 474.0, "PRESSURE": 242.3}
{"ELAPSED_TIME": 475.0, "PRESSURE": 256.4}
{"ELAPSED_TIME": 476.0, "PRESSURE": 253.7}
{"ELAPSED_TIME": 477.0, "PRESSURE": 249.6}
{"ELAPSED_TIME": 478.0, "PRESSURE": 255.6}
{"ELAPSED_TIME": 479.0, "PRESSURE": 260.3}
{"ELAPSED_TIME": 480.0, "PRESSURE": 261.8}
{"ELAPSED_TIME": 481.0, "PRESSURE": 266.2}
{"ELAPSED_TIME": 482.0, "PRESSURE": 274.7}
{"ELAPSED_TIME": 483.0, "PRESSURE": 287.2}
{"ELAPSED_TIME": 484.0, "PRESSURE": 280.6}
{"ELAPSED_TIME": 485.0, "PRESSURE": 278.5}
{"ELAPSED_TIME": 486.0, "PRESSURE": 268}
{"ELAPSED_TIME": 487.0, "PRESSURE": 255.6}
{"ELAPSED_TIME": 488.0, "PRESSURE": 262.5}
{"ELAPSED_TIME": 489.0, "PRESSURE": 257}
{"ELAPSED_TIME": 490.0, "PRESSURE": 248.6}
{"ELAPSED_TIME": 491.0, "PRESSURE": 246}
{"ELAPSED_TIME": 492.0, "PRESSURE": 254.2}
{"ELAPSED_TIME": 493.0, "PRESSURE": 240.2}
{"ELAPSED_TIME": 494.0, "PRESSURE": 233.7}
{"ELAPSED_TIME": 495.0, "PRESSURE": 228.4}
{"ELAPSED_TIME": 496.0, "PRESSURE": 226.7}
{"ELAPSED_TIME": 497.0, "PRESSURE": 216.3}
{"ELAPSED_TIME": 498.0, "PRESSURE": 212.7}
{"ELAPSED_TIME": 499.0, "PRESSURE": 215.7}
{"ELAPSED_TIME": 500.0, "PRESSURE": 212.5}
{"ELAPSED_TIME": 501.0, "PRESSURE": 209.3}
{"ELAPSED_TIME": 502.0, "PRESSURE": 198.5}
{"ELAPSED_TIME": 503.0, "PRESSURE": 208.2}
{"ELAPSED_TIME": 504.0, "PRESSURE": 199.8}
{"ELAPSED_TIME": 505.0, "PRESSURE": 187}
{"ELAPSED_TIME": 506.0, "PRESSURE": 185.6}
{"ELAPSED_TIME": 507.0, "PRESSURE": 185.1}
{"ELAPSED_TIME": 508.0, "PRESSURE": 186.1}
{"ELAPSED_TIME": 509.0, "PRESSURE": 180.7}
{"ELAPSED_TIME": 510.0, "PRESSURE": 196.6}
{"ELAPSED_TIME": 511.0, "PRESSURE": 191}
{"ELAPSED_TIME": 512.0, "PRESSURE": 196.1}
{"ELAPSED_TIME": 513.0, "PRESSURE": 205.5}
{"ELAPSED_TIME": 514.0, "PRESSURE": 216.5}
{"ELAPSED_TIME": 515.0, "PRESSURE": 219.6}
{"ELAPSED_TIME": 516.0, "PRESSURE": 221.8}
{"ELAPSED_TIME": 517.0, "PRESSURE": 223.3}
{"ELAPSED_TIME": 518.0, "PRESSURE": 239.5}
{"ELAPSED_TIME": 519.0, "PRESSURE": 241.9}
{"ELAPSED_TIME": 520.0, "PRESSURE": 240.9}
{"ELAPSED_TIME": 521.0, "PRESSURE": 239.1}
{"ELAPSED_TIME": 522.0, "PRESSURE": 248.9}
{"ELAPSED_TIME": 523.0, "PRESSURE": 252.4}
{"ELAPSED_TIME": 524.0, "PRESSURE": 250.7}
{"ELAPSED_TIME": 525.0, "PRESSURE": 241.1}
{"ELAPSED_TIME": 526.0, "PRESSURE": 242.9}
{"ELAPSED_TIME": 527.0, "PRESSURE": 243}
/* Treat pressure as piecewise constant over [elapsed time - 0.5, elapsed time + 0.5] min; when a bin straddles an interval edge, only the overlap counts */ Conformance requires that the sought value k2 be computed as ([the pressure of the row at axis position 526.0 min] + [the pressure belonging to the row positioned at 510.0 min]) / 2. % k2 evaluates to 220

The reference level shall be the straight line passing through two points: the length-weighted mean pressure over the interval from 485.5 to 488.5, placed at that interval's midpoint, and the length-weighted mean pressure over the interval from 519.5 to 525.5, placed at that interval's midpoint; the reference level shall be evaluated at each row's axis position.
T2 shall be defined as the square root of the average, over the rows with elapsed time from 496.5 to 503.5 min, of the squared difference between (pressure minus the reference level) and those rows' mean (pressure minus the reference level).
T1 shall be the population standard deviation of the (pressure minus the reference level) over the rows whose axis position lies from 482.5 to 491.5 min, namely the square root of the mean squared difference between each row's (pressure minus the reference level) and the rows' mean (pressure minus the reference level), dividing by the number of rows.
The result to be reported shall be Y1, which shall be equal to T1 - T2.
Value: 7.7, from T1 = 13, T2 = 4.9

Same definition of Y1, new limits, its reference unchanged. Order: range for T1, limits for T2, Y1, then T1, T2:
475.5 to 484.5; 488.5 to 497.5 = 1.4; 13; 11.8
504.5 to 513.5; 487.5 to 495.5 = -1.8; 8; 10.0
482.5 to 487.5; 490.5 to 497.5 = -0.5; 10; 11.0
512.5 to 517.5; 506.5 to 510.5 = 0.8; 7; 6.1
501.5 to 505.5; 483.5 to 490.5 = -3.0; 7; 10.2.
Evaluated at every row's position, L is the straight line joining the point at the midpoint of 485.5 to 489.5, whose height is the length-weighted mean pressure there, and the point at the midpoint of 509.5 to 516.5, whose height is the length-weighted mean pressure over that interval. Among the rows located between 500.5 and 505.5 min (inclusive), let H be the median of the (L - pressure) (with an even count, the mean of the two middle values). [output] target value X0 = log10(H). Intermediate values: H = 26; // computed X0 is 1.42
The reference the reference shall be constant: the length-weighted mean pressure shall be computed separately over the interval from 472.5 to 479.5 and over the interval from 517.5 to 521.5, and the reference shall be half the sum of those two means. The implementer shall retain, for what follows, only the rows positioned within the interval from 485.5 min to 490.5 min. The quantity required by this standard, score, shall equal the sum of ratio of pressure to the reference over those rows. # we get 5.2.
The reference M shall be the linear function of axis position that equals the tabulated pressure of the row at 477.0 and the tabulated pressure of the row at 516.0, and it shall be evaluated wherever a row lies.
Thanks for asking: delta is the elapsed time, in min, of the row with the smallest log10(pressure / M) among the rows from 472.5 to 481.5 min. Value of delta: 474.0 min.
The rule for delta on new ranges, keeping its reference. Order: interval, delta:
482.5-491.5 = 491.0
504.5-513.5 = 509.0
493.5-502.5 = 502.0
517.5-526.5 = 518.0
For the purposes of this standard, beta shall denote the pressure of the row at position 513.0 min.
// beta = 205.5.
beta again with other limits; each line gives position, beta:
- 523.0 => 252.4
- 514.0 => 216.5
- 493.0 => 240.2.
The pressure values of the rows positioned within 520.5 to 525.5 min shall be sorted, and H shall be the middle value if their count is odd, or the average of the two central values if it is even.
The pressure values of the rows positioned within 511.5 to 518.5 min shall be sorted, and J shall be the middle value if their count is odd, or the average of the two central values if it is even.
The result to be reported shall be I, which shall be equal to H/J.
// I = 1.1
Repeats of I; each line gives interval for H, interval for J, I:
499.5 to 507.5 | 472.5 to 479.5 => 0.8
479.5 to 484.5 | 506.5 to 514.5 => 1.4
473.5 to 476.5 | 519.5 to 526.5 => 1.0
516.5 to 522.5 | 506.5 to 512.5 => 1.3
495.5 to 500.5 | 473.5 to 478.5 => 0.9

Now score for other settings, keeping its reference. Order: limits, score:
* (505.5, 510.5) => 3.8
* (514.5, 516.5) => 1.8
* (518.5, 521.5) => 2.9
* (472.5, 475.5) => 3.0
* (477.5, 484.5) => 7.7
